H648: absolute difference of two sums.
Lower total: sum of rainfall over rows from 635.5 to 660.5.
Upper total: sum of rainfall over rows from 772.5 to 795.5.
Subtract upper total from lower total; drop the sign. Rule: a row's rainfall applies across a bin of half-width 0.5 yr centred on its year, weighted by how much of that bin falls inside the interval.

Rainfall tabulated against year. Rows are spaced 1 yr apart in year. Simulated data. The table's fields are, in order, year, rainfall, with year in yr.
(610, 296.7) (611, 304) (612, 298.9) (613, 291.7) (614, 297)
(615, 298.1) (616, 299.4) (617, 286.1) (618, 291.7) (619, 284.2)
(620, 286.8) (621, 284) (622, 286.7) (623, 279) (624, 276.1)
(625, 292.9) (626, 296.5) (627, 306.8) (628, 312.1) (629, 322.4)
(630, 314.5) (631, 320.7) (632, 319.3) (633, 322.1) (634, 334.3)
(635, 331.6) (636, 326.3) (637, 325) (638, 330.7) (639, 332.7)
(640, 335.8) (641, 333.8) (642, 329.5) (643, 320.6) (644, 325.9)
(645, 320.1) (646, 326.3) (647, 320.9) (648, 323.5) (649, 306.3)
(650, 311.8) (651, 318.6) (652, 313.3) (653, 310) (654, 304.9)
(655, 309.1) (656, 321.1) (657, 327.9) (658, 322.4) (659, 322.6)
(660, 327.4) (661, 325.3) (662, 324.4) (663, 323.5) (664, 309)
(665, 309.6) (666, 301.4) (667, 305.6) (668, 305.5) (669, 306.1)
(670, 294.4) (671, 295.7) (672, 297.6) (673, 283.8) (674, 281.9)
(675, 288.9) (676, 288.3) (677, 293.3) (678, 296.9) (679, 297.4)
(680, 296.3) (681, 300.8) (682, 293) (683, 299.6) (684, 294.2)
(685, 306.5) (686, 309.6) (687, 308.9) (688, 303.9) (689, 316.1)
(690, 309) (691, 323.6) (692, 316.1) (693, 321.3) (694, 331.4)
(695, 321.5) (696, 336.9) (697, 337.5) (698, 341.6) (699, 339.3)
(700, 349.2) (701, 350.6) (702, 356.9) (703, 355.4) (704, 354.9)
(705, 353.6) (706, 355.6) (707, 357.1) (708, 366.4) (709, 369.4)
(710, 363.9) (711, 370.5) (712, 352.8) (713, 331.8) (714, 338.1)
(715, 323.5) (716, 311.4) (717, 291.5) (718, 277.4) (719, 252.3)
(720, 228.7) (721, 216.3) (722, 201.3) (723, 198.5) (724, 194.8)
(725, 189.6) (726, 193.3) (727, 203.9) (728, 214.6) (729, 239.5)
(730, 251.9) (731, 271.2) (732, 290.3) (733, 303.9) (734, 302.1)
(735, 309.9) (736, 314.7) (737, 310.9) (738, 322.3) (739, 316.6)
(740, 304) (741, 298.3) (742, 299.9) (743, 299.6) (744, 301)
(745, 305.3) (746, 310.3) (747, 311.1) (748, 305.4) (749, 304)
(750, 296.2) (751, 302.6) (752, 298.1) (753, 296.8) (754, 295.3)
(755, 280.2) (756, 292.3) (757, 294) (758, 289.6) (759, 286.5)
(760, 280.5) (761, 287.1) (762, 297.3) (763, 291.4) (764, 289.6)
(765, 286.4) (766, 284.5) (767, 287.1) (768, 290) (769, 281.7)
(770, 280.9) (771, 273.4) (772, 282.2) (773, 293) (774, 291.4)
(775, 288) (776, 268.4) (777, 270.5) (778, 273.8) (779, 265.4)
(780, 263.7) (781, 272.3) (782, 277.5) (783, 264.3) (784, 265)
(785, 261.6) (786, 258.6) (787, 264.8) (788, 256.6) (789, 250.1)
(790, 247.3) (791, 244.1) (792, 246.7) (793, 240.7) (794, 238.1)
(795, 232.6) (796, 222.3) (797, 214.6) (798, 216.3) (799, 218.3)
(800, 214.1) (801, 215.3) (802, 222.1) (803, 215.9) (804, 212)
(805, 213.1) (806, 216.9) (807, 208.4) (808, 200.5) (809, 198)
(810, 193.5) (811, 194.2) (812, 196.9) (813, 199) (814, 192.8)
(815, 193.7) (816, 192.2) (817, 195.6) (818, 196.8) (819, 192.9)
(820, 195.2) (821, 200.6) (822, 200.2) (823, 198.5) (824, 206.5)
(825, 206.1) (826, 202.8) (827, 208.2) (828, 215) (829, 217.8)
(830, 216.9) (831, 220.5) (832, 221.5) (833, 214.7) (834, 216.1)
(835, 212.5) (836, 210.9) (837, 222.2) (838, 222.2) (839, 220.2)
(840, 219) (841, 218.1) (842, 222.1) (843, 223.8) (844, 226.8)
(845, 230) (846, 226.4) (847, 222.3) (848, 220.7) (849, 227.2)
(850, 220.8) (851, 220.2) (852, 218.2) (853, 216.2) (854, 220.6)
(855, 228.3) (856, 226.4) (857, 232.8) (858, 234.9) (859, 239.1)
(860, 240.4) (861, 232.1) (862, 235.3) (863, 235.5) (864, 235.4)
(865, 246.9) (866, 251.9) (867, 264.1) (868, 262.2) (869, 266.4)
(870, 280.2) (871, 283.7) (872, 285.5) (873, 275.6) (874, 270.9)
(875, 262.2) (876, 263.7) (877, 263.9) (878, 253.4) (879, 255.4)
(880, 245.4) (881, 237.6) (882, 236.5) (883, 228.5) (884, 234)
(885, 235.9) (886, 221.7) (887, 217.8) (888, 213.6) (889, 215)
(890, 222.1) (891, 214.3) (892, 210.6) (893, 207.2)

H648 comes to 2012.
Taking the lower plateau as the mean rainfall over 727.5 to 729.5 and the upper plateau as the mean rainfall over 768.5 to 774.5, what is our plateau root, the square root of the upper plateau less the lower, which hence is 8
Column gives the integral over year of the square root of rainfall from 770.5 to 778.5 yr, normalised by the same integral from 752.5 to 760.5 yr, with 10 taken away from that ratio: -9.02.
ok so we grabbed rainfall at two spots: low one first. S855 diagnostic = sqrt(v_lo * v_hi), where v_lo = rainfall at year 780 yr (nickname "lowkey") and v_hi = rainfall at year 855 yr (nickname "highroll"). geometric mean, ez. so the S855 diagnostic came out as 245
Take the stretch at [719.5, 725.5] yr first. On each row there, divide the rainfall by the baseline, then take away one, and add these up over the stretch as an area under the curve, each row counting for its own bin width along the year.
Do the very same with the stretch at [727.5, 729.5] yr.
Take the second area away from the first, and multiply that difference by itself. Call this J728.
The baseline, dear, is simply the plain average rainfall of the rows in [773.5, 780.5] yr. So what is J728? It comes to 1.4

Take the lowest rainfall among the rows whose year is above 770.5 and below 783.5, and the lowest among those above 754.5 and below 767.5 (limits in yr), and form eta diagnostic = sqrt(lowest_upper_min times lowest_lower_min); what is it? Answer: 272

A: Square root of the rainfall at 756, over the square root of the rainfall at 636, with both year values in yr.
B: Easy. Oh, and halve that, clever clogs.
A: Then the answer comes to 0.47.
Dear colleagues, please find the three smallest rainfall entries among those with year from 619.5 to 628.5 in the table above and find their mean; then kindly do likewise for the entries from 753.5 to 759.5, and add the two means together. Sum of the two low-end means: 565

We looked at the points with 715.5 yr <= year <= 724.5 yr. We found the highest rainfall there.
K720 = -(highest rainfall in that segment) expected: -311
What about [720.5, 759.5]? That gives -322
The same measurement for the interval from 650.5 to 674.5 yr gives -328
